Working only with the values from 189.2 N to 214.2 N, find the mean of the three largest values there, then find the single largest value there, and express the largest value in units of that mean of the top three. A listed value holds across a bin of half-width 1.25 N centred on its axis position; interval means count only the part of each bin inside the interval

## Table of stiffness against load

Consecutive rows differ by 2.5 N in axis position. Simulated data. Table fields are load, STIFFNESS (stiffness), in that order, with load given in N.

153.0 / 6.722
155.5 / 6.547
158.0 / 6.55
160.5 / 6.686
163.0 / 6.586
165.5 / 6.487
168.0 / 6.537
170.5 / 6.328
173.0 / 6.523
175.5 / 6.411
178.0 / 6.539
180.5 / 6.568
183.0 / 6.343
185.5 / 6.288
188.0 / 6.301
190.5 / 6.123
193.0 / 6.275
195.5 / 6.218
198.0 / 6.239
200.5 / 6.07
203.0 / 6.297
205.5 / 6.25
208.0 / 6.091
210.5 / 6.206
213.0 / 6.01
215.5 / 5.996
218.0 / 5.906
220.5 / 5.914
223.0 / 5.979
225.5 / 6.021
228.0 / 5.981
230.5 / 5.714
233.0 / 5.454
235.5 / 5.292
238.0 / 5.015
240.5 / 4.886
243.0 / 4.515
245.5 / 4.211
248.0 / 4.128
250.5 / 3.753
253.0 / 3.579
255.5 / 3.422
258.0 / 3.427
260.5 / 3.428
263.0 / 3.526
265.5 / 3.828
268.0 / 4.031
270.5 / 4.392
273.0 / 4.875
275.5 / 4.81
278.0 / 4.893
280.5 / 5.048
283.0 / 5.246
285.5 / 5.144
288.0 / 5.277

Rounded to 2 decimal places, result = 1.00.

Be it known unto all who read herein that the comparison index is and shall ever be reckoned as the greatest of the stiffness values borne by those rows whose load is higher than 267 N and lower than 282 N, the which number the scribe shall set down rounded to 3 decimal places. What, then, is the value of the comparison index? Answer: 5.048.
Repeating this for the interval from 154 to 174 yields 6.686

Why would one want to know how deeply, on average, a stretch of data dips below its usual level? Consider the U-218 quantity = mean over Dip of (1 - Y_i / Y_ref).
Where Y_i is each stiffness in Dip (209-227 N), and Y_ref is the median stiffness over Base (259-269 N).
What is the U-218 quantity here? -0.633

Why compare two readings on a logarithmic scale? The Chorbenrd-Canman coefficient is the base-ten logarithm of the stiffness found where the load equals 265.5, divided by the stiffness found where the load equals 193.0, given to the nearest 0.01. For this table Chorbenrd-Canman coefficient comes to -0.21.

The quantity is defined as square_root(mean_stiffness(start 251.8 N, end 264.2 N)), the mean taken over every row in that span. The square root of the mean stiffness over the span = 1.86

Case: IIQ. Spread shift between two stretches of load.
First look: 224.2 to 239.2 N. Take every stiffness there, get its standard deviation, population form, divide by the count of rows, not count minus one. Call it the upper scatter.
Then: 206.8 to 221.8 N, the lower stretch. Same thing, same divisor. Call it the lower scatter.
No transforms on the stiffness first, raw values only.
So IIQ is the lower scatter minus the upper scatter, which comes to -0.26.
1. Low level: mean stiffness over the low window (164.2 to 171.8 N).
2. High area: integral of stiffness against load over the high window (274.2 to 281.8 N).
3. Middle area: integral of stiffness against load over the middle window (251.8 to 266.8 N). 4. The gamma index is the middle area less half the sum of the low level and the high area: 31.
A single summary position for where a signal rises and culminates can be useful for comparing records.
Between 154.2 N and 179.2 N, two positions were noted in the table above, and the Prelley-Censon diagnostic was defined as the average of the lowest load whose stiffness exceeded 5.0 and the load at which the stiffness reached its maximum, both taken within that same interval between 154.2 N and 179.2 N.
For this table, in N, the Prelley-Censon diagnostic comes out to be 158.0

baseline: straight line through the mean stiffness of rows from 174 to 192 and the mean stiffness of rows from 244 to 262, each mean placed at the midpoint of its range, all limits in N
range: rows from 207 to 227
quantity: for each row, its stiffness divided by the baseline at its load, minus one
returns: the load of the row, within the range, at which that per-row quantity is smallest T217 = 208.0 N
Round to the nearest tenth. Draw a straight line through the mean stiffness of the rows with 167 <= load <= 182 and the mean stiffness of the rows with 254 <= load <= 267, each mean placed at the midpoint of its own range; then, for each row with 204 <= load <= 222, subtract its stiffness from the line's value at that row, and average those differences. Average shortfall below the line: -0.9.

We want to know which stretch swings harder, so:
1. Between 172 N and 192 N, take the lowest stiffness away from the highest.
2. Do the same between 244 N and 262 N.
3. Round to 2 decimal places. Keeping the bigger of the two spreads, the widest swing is 0.79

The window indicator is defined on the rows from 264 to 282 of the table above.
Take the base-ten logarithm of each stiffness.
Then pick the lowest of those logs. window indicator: 0.58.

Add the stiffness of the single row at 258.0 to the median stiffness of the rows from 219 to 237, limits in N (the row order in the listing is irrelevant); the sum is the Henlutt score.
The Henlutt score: 9.3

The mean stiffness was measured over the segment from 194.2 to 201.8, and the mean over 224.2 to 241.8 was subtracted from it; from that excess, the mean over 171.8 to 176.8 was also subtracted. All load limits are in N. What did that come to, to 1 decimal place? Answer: -5.8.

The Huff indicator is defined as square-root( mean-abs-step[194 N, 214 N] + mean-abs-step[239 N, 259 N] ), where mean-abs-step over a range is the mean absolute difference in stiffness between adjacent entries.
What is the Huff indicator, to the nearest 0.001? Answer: 0.586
